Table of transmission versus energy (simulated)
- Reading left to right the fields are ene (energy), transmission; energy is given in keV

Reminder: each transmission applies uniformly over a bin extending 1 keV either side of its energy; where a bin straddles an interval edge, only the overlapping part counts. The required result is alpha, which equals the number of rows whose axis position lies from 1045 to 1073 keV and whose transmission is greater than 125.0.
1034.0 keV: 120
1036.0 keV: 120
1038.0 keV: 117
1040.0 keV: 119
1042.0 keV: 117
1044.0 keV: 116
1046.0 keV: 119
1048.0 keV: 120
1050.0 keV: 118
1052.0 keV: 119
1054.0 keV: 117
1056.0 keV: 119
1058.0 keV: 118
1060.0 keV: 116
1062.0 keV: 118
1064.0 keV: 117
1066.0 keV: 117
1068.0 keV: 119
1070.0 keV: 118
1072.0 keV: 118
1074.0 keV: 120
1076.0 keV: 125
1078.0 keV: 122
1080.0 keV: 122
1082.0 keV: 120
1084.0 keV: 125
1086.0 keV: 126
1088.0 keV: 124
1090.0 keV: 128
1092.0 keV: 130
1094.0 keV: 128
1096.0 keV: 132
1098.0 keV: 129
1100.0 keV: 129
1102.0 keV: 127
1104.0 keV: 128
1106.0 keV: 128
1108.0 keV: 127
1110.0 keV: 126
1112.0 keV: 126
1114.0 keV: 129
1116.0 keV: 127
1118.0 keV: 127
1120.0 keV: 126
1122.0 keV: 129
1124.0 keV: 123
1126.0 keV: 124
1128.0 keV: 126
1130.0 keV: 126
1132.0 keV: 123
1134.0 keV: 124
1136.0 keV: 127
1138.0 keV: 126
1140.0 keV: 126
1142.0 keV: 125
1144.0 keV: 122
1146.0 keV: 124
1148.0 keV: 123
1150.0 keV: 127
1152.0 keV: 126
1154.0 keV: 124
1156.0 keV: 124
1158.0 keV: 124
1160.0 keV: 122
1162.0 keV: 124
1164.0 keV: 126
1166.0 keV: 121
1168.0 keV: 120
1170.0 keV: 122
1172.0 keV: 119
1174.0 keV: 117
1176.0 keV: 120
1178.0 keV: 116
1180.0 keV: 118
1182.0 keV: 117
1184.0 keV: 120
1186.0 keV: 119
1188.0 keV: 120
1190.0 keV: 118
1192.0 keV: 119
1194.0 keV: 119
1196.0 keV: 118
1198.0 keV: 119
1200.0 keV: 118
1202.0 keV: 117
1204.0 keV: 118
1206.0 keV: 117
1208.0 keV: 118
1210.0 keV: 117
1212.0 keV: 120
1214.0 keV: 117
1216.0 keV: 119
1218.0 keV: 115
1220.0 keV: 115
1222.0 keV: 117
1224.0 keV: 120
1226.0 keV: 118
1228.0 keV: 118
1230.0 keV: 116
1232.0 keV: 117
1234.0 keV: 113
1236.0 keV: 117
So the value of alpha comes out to 0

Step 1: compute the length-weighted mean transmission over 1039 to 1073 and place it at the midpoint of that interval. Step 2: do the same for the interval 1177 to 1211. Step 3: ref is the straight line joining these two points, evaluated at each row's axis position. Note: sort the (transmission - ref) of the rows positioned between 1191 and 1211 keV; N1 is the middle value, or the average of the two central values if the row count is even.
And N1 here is 0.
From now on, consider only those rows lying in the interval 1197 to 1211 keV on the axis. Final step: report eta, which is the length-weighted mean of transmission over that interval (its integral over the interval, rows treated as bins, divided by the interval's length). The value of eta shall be 118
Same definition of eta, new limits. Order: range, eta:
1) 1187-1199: 119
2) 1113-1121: 127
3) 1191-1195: 119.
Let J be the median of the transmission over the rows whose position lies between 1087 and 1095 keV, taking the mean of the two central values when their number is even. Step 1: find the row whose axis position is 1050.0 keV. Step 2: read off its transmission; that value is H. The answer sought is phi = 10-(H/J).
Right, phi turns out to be 9.08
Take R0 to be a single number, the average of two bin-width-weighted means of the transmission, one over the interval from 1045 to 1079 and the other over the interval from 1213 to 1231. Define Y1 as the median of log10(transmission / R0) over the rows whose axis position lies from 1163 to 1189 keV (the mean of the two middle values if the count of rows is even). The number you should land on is 0.007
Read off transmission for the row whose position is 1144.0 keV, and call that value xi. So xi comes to 122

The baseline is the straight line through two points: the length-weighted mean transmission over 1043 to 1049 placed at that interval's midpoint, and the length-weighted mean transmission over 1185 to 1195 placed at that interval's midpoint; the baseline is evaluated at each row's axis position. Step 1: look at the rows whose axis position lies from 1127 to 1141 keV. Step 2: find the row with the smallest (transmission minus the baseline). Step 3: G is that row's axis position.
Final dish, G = 1132.0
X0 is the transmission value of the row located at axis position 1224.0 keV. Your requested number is 120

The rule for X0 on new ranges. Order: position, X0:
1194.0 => 119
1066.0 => 117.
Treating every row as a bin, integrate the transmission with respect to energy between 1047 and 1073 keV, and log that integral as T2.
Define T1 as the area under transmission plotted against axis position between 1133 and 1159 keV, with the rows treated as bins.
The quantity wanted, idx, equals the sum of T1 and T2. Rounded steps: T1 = 3244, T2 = 3068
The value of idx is 6312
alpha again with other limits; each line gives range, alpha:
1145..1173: 3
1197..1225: 0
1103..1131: 12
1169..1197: 0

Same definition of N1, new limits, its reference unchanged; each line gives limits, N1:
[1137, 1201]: 2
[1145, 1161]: 6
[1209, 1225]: -1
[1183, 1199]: 1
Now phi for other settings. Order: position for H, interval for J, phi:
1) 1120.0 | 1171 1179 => 8.93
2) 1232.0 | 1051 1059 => 9.01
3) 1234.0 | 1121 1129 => 9.10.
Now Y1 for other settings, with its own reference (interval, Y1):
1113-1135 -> 0.028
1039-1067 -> 0.000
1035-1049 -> 0.004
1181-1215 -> 0.000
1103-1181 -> 0.021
